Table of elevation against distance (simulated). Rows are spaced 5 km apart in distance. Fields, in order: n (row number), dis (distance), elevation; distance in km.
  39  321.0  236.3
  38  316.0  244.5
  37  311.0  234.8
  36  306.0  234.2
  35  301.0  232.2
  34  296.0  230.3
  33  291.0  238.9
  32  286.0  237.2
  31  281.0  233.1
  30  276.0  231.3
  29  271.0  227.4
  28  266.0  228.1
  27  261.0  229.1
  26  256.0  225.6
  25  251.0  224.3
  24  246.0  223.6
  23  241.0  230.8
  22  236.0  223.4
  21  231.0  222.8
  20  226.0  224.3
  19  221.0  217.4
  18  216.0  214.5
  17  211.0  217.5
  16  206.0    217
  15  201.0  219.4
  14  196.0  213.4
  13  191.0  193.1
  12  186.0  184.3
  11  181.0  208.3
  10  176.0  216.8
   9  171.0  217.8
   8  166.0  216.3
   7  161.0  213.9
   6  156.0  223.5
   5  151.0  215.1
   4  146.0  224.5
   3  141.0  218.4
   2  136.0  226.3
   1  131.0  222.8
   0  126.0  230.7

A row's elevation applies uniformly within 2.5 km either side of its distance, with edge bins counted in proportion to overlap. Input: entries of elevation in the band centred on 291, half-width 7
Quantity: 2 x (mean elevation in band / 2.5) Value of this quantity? 188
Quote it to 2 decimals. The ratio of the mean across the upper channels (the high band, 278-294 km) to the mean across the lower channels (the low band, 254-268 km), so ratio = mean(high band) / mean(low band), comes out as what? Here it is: 1.04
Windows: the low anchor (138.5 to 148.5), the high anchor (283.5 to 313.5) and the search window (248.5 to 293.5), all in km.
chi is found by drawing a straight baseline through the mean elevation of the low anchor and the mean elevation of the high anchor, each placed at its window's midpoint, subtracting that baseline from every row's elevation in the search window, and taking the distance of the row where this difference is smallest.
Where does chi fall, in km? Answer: 251.0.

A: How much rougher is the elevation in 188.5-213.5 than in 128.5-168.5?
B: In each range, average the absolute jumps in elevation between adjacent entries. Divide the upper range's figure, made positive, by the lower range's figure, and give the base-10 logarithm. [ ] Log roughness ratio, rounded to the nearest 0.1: 0.0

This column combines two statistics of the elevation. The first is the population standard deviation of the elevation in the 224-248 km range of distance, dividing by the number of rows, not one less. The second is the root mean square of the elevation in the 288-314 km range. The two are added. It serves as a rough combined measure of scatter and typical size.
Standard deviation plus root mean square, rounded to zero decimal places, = 237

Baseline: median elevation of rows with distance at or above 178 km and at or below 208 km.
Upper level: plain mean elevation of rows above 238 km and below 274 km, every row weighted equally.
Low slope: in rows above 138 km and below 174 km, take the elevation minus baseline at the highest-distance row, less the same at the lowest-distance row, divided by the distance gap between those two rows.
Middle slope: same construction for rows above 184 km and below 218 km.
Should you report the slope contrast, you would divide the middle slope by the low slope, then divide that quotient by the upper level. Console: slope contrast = -0.222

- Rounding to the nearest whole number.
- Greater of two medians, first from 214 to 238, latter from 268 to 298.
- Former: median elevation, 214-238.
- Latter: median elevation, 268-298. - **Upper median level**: 232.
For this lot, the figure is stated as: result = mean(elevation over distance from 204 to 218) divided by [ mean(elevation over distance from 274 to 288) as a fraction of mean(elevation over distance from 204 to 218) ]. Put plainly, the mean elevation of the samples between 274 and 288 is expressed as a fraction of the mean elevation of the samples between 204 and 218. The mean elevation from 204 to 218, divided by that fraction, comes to 200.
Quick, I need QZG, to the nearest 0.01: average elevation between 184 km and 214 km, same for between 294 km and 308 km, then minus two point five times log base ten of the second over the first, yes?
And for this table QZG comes -0.12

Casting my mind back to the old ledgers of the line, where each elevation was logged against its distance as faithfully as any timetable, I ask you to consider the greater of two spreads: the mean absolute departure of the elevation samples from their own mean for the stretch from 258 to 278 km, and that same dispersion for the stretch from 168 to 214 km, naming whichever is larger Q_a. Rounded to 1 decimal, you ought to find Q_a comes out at 9.7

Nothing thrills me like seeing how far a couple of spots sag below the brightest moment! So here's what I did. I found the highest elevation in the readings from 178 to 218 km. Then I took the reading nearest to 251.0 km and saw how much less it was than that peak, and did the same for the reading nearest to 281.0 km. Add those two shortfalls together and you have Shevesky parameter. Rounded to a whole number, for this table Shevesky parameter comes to -19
